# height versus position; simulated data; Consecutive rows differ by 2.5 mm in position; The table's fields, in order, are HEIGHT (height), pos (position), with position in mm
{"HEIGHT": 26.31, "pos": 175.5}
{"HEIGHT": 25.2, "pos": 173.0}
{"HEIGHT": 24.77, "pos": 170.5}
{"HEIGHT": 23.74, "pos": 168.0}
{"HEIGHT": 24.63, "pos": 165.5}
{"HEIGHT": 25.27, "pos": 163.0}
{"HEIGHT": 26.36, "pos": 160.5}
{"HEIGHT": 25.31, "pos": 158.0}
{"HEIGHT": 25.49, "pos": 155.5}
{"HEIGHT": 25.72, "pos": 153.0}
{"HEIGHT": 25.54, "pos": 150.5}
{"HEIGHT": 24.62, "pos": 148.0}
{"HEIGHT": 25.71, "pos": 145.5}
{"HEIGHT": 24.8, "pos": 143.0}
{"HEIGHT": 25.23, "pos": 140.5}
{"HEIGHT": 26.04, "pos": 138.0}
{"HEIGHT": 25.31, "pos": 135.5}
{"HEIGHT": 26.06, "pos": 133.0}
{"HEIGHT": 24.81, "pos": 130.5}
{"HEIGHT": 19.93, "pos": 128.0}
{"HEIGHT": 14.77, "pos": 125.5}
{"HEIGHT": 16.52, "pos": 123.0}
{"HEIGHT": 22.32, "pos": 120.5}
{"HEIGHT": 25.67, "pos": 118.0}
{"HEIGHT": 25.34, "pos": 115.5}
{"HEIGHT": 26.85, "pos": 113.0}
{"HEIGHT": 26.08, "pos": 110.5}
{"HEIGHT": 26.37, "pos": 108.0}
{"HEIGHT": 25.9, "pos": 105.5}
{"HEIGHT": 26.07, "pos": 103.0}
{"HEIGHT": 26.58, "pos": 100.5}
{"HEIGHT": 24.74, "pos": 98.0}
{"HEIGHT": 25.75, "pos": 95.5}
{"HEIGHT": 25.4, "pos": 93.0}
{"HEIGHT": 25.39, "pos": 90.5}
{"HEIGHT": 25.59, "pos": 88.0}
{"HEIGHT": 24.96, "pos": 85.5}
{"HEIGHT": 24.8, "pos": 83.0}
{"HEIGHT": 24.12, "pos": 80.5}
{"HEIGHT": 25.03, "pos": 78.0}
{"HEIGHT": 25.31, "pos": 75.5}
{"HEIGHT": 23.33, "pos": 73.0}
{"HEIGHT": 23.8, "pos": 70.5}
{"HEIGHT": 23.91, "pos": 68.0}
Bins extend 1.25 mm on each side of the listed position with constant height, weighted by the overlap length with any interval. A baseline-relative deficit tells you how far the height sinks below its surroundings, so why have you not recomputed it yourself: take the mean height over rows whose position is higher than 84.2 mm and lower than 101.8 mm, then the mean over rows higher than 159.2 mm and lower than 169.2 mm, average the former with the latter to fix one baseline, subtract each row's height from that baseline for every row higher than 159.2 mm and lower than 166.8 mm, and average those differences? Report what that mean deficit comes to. -0.2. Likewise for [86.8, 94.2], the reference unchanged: -0.2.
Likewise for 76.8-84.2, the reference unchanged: 0.6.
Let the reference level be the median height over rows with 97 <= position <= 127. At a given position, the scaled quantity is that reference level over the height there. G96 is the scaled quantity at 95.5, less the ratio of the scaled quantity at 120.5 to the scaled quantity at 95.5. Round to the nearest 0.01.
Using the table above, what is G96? -0.15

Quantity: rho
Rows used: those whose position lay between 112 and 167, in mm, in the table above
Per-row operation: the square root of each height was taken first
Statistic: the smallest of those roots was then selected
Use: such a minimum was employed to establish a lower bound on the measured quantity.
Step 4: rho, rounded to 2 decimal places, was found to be 3.84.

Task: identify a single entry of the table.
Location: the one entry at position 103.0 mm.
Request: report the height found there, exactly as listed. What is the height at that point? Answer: 26.07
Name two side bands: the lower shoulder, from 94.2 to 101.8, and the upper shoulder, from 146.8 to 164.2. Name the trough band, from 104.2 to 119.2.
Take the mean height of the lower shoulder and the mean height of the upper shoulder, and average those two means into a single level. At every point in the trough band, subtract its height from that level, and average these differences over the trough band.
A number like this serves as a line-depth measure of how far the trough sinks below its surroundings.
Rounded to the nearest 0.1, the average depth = -0.5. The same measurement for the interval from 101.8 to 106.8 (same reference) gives -0.4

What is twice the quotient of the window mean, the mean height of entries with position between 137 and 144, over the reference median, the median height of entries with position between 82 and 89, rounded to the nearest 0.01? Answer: 2.03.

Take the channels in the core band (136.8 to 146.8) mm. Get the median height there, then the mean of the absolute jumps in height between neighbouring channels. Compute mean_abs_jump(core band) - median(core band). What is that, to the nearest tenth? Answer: -24.8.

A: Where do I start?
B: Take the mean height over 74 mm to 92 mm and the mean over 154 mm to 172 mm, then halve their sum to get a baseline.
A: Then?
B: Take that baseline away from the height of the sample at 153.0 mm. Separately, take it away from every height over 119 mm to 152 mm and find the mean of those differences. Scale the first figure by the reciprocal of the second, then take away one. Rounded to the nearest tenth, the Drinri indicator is -1.4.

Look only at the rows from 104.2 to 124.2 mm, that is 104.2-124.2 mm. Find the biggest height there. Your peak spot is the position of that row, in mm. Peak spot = 113.0 mm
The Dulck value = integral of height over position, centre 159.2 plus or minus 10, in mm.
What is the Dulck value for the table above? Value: 505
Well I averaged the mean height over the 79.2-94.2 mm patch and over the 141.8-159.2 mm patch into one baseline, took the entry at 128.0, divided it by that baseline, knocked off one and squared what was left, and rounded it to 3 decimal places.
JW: 0.043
